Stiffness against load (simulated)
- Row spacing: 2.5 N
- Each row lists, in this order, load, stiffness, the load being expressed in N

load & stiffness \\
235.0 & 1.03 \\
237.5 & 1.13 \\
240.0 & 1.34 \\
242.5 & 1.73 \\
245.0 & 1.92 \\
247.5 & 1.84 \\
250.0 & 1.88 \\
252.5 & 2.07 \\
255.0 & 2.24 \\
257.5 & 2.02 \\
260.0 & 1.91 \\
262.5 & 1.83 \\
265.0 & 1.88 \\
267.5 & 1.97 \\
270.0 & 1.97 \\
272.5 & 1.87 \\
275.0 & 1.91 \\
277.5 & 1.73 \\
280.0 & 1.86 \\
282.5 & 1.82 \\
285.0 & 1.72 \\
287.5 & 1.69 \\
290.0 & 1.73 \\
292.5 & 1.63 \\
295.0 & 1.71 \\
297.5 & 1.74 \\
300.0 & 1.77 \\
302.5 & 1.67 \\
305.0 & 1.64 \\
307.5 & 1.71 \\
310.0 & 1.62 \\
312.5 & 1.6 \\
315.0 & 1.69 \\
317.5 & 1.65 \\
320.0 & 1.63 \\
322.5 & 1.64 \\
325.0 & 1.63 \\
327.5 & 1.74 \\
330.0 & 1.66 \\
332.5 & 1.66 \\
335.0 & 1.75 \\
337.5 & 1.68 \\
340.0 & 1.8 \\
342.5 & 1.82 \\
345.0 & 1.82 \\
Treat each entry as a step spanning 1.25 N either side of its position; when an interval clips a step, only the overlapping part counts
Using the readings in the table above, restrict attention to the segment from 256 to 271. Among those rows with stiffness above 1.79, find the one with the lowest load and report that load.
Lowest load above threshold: 257.5 N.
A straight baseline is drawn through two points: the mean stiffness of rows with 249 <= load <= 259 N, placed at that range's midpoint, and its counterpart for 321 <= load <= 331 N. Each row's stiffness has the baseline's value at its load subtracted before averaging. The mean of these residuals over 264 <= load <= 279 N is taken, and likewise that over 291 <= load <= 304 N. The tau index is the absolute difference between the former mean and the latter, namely 0.045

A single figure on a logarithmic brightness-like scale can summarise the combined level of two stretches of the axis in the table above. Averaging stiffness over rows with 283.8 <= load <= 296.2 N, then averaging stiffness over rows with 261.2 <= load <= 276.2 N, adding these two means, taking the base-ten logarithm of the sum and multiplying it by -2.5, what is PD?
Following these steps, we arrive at -1.39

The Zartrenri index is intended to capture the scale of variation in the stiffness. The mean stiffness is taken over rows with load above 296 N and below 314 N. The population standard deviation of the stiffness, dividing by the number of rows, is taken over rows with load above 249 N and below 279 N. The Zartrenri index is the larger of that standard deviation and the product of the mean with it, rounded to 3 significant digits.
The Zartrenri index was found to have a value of 0.209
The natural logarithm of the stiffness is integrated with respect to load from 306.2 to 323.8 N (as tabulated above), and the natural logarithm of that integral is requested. 2.17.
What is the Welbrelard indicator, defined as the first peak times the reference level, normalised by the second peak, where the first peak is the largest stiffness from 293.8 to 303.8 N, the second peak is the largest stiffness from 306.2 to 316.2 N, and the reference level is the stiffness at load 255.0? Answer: 2.32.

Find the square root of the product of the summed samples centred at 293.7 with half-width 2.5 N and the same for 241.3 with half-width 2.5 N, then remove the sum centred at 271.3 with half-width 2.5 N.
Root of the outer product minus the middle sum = -0.64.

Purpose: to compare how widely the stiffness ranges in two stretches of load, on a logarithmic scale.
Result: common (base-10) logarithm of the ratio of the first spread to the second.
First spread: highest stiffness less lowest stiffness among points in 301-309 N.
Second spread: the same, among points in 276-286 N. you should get -0.30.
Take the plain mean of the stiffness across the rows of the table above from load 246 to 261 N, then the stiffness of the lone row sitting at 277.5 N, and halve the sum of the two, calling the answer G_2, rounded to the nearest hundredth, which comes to 1.86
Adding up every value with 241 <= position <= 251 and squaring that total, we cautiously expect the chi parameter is 54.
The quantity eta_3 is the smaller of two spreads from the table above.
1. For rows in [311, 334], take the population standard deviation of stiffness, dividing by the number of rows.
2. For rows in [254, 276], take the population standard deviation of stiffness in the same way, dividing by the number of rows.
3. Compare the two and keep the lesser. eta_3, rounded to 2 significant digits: 0.038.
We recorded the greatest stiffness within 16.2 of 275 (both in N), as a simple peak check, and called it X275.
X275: 1.97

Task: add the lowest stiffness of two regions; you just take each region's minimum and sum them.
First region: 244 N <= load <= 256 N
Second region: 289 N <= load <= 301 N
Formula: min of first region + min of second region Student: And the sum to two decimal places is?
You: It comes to 3.47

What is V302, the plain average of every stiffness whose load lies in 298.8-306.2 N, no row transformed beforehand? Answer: 1.69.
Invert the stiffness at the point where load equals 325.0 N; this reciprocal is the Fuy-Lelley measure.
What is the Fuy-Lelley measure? 0.613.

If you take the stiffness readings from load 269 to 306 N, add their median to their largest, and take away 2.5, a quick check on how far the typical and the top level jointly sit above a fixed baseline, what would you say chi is 1.20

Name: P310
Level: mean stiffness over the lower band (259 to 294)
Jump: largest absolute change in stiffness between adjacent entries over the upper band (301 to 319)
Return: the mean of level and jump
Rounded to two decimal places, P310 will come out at 0.96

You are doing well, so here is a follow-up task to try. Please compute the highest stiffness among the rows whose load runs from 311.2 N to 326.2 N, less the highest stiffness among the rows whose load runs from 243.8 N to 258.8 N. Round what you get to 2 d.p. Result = -0.55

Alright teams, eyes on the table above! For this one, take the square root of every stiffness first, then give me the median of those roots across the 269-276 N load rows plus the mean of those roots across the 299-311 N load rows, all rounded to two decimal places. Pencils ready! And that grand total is 2.68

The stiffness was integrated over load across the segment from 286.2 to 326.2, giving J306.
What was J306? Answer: 67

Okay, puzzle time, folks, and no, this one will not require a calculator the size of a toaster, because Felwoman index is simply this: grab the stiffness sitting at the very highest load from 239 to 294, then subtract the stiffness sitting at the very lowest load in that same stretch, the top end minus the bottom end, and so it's 0.29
